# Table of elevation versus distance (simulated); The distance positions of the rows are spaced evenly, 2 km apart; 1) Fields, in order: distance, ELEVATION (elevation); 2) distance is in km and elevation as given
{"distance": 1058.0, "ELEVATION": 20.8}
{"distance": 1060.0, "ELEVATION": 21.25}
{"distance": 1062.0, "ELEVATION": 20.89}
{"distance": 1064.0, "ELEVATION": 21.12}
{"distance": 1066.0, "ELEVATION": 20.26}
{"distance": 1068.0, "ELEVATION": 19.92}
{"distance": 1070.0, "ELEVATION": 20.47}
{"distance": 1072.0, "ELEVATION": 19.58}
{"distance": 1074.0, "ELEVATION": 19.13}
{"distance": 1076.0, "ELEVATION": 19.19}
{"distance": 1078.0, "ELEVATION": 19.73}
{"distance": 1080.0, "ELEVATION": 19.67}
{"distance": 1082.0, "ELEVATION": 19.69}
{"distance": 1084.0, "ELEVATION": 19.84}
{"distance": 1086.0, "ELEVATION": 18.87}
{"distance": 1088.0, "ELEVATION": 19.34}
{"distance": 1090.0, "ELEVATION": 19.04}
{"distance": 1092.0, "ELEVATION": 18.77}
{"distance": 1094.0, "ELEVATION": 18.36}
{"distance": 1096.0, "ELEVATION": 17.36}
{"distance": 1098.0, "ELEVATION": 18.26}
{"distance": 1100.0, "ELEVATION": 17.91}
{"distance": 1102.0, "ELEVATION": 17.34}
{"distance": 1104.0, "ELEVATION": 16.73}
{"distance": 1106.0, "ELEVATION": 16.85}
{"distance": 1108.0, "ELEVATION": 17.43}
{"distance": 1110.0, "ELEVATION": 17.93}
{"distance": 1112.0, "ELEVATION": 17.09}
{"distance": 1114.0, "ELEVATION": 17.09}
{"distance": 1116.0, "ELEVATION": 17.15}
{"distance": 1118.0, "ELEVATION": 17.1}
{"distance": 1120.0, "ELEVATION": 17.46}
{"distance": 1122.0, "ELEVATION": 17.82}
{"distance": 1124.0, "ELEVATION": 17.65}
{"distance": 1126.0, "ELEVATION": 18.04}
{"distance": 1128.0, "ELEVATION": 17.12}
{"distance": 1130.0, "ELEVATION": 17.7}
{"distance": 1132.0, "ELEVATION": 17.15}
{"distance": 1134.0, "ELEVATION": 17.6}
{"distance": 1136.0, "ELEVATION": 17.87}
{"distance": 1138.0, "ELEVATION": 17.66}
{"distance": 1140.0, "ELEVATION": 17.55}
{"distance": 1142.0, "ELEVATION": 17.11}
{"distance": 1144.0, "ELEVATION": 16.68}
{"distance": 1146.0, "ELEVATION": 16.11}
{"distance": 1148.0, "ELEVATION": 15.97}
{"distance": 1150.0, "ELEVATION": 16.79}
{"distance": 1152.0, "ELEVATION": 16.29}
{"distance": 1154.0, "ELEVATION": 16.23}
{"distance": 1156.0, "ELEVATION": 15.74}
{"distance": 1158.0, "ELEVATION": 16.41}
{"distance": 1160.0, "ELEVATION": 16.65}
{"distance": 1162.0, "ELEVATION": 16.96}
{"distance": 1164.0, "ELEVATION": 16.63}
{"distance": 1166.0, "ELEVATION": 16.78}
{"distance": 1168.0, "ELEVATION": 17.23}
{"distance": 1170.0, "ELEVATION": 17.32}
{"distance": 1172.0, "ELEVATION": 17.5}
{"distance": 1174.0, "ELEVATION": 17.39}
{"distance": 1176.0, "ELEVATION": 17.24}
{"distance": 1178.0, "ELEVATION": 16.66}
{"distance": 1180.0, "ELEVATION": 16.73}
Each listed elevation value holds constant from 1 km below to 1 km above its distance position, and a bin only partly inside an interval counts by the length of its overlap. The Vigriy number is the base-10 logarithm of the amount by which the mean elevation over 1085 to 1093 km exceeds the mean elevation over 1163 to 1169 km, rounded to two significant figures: 0.33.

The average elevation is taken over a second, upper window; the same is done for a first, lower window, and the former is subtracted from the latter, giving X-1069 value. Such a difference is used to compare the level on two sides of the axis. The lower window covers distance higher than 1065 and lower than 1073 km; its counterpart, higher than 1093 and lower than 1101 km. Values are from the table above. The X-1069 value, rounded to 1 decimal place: 2.1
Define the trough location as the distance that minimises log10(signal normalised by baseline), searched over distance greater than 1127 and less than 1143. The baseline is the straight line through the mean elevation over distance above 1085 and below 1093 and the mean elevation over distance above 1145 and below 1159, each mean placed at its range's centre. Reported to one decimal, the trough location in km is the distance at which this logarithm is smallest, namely 1128.0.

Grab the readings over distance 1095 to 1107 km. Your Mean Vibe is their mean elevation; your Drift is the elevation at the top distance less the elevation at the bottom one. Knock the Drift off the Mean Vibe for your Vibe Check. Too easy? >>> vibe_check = 17.9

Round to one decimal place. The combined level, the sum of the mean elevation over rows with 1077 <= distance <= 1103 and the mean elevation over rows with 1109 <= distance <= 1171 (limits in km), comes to 35.8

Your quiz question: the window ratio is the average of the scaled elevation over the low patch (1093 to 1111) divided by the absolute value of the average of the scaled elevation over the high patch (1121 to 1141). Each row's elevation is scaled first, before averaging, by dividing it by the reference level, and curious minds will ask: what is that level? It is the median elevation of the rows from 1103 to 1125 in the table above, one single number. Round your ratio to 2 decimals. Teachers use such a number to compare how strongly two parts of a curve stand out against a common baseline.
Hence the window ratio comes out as 1.00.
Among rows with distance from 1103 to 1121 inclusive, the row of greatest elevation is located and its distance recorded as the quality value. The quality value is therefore 1110.0 km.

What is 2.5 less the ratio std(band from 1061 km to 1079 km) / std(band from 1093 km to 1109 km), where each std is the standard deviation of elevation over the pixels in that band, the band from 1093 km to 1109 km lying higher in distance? 1.3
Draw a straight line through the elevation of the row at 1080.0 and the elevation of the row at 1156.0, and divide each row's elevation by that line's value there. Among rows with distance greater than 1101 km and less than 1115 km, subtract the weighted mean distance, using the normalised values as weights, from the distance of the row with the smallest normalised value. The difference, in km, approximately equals -4.1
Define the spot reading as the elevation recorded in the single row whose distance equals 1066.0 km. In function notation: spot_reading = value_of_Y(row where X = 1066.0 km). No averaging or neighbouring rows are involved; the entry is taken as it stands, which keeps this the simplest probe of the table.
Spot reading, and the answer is 20.26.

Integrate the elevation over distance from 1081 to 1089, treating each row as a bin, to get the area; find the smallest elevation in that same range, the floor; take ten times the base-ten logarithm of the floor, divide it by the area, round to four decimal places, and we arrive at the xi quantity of 0.0821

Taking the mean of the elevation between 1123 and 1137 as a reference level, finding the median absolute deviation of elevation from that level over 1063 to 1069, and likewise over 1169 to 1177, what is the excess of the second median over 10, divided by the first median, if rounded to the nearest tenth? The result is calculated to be -3.7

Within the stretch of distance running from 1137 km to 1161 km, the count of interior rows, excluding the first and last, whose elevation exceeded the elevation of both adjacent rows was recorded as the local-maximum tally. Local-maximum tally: 1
